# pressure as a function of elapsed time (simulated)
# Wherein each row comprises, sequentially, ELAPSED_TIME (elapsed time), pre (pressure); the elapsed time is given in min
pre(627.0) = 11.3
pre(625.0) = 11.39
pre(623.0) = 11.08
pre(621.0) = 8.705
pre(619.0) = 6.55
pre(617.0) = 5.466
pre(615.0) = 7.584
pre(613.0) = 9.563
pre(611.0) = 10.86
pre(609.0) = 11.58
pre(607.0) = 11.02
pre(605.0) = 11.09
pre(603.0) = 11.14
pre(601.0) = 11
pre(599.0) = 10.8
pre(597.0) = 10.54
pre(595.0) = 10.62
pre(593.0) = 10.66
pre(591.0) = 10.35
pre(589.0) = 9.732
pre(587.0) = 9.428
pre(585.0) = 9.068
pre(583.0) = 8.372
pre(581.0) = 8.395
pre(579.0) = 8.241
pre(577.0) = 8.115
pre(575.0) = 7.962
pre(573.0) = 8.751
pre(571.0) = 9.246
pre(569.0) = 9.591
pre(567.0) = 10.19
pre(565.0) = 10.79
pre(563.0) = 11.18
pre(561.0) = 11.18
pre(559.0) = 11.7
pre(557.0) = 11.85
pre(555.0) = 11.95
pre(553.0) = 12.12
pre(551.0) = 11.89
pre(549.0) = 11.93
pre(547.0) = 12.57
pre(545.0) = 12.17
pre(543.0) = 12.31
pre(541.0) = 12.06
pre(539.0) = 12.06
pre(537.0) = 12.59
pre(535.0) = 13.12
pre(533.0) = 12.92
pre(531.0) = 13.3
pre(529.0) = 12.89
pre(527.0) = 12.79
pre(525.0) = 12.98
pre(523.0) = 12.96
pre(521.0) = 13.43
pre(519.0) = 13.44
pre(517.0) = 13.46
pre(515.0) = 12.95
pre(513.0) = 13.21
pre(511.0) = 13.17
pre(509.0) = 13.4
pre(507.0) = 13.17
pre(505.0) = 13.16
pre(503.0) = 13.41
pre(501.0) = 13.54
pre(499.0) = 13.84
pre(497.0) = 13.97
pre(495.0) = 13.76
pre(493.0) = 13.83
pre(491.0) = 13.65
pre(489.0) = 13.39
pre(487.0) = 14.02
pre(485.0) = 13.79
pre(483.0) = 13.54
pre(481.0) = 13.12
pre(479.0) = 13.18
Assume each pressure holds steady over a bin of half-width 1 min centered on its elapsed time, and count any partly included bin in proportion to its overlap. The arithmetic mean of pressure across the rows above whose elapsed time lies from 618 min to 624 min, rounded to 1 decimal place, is 8.8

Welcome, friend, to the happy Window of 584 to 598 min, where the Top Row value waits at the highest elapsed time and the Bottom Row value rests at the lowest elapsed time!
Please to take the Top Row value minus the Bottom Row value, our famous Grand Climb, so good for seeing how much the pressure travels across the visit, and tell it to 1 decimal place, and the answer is 1.5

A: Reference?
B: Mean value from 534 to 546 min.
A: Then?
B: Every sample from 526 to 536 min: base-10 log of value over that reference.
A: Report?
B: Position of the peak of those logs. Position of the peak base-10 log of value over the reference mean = 531.0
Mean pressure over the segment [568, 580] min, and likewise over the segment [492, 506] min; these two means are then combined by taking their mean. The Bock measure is 11.1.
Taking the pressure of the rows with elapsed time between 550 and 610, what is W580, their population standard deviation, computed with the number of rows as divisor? 1.26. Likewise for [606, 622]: 2.09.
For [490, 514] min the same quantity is 0.28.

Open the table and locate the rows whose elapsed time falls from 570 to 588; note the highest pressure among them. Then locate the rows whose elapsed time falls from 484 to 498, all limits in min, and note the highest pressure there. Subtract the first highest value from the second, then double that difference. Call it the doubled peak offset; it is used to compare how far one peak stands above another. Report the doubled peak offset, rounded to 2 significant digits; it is 9.2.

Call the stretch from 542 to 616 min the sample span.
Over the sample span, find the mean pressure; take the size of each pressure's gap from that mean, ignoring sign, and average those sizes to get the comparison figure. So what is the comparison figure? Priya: 1.2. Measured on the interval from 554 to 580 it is 1.3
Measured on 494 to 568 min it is 0.7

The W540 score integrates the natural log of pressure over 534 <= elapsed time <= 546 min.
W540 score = 30.2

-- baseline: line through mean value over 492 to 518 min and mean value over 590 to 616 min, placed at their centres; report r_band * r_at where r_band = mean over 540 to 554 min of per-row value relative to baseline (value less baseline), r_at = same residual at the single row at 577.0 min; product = 0.15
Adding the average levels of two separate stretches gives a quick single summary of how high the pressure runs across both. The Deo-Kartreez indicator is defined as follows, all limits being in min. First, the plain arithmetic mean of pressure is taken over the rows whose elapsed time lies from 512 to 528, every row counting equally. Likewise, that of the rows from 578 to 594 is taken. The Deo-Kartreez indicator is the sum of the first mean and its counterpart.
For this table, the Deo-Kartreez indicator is 22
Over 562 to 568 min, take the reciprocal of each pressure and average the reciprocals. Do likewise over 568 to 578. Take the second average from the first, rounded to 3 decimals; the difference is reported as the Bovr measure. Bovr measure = -0.022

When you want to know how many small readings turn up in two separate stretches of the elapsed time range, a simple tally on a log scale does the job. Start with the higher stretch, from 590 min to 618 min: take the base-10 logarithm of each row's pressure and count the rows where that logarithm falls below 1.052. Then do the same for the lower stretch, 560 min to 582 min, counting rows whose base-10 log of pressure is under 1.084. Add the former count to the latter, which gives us 24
